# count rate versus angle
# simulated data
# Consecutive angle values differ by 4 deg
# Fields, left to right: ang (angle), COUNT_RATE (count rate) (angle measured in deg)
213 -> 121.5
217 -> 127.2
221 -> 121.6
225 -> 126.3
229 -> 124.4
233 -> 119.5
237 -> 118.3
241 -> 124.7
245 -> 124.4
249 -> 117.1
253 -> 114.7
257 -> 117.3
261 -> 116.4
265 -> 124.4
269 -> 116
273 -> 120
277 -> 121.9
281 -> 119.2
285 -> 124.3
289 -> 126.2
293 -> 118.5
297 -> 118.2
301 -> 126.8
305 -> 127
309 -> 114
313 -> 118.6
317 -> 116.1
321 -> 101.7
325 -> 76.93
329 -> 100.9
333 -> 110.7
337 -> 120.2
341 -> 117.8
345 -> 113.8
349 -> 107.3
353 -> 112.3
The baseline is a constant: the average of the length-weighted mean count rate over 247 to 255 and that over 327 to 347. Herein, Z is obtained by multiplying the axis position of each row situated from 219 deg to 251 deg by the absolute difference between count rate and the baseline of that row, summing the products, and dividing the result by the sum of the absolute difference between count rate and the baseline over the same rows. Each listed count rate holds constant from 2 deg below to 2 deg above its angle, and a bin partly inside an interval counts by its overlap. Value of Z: 233.7 deg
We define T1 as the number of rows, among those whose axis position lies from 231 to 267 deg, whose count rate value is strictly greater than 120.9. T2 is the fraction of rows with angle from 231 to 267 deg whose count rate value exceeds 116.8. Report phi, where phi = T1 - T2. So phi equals 2.2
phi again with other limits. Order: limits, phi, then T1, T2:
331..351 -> -0.4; 0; 0.4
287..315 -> 2.1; 3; 0.9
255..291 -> 3.2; 4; 0.8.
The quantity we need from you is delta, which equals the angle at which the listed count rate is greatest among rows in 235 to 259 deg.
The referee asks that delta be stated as 241 deg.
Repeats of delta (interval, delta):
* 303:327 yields 305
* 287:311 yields 305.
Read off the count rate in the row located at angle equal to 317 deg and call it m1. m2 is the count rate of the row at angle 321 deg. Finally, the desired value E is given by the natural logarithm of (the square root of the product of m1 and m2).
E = 4.69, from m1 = 116.1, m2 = 101.7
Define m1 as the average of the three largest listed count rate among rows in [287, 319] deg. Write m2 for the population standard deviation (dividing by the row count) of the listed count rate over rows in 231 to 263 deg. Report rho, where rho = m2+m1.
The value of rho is 130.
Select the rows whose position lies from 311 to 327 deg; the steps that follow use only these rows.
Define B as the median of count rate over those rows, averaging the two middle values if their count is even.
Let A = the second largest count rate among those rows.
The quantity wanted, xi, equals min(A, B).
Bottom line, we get 108.9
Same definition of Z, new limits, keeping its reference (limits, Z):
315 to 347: 327.0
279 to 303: 291.5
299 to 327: 316.7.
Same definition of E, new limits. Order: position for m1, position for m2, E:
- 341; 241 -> 4.80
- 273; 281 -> 4.78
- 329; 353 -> 4.67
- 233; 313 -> 4.78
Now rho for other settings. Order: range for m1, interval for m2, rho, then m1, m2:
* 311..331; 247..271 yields 115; 112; 3.1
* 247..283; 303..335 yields 136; 122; 14.3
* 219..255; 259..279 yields 128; 125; 3.2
